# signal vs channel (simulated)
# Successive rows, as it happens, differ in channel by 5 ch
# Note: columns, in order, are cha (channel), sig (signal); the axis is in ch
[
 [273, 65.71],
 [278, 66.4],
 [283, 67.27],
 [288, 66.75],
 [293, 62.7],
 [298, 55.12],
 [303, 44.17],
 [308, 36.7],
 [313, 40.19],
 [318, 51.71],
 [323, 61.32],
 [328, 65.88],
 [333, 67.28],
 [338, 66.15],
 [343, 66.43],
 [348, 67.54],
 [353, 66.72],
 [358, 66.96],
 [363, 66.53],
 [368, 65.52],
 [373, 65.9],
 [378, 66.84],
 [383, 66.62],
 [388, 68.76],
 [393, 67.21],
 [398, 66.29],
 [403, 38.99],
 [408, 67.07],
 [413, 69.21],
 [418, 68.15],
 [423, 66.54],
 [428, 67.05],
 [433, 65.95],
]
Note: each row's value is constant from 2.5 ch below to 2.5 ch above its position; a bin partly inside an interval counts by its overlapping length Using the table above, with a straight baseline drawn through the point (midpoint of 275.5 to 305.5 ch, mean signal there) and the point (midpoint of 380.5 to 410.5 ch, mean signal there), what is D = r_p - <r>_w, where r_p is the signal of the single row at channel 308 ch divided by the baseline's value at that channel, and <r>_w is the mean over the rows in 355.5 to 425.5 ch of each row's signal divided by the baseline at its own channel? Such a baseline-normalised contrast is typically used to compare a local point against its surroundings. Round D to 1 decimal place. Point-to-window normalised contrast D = -0.4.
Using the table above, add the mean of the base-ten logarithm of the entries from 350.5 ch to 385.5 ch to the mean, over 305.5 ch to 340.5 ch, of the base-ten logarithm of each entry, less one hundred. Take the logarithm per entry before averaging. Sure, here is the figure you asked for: -96.4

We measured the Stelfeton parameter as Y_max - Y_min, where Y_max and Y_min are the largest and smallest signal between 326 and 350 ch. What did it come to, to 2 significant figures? 1.7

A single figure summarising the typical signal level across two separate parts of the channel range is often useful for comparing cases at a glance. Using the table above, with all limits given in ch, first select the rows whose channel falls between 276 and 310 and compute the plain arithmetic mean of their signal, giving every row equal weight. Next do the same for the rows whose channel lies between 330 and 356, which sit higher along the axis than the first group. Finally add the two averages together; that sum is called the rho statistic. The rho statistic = 124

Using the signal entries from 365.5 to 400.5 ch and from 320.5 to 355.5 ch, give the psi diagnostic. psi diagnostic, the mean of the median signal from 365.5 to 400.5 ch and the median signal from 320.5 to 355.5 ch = 66.5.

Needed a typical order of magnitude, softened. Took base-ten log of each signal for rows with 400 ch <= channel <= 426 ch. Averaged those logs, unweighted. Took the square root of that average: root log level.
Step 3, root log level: 1.34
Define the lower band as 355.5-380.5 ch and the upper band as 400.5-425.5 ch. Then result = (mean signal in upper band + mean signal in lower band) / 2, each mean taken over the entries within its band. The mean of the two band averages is 64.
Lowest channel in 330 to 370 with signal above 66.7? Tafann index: 333 ch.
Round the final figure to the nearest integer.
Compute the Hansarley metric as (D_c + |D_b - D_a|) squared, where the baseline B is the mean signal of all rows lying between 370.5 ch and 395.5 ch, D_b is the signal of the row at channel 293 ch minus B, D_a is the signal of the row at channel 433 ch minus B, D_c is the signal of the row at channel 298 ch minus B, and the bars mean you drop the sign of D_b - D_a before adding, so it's 76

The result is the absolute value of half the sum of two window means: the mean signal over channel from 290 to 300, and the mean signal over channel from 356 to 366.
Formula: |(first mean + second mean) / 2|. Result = 63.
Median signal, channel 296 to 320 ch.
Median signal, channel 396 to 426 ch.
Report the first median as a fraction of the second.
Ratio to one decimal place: 0.7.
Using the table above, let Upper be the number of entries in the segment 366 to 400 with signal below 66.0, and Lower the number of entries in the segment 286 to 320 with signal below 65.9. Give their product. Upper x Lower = 12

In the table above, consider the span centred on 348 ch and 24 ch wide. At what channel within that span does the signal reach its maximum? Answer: 348 ch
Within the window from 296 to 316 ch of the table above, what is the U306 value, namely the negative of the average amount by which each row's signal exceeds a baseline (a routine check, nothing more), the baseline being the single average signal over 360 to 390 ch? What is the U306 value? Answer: 22.7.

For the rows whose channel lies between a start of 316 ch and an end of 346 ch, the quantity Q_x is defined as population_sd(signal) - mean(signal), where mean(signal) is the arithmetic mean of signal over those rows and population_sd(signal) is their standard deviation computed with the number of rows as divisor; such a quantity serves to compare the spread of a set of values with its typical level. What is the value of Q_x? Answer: -58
